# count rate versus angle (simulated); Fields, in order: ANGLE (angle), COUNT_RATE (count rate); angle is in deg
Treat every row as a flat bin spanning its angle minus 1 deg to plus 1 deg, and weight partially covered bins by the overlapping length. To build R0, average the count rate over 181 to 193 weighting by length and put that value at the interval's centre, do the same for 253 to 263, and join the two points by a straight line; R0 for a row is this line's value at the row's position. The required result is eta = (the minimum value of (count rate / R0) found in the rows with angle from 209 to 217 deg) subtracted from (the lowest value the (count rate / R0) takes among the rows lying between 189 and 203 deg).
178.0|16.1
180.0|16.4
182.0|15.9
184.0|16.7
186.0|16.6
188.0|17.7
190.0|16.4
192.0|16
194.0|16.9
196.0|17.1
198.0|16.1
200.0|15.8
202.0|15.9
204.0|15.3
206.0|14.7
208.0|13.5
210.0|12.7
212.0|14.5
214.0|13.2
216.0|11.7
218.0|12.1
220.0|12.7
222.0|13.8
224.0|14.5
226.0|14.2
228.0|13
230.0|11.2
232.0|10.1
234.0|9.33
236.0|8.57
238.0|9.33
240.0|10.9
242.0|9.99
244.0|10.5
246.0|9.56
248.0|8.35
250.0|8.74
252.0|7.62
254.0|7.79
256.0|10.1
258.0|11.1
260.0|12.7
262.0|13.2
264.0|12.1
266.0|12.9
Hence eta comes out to 0.17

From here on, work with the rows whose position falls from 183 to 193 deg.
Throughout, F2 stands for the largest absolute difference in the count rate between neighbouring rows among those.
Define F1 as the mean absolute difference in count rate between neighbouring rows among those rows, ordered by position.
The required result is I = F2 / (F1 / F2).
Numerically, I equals 2.3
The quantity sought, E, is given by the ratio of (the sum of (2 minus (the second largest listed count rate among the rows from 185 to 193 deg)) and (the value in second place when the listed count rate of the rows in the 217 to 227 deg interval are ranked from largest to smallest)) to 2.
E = -0.2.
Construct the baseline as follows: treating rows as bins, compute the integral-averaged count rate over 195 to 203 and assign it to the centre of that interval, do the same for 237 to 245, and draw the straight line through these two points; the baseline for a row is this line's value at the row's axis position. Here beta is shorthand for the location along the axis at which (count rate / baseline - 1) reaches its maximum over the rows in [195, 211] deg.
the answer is 196.0 deg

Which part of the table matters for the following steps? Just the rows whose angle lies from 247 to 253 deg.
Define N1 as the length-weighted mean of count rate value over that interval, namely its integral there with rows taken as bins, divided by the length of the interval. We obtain 8.2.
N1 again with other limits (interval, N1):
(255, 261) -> 11.3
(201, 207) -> 15.3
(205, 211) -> 13.6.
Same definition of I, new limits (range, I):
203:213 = 2.9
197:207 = 0.9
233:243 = 2.5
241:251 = 1.9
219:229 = 1.7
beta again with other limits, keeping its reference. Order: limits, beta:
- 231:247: 244.0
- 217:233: 226.0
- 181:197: 196.0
